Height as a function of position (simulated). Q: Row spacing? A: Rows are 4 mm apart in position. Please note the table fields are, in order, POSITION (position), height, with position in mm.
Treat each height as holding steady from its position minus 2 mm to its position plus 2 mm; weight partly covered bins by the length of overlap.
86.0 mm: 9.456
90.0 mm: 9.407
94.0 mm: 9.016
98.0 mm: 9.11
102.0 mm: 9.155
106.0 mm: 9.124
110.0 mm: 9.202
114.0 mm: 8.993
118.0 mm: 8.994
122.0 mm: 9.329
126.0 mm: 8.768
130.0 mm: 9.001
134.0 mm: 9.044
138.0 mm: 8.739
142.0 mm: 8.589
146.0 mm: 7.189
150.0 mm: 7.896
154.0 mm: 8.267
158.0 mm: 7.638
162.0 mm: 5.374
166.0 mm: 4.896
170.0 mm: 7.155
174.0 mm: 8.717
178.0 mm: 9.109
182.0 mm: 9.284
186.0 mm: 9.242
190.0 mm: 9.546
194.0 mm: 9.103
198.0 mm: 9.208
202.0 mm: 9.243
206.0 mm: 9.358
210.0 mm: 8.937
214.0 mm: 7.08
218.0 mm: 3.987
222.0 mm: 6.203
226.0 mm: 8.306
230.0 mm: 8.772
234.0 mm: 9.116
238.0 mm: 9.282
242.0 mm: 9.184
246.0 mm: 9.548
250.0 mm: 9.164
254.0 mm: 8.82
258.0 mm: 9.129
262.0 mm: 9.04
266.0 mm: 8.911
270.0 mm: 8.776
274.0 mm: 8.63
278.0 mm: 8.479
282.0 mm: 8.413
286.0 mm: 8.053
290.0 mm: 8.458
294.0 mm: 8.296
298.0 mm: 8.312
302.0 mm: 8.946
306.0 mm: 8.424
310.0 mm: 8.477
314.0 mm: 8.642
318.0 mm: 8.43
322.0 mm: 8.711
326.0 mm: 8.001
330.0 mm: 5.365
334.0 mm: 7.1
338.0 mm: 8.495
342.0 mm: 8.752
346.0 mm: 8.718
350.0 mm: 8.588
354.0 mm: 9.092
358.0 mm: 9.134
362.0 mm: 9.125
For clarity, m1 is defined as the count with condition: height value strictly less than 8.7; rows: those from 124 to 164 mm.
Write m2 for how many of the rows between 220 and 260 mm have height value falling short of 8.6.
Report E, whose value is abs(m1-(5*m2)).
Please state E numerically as 4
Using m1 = 6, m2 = 2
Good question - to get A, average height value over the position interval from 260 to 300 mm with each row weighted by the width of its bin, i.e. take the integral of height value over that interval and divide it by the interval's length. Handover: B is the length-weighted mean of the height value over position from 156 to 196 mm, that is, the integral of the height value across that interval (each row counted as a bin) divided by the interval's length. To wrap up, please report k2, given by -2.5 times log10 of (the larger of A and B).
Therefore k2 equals -2.33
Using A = 8.54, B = 8.0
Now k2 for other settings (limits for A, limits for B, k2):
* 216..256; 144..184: -2.29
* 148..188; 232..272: -2.40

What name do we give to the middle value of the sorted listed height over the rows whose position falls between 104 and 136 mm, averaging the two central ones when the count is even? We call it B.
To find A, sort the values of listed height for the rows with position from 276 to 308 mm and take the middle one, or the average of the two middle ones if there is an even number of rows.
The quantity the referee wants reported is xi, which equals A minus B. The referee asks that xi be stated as -0.6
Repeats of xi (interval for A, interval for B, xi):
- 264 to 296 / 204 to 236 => -0.1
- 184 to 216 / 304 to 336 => 0.8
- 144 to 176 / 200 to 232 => -1.1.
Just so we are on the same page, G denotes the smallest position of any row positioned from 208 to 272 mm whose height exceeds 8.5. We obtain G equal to 210.0 mm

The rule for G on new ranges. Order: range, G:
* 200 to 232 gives 202.0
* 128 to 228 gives 130.0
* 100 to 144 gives 102.0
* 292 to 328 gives 302.0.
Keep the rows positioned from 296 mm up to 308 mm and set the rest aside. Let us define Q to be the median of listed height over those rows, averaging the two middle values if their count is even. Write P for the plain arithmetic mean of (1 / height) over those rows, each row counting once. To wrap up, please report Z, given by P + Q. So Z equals 8.5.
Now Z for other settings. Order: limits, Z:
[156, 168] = 5.5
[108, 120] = 9.1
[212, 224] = 6.4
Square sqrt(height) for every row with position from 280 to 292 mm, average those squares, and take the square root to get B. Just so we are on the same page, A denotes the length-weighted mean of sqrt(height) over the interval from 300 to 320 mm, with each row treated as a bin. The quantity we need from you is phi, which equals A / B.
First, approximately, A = 2.93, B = 2.88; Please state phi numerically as 1.02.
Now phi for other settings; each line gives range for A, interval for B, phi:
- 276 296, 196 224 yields 1.04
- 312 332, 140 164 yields 1.02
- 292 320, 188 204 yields 0.96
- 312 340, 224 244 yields 0.93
